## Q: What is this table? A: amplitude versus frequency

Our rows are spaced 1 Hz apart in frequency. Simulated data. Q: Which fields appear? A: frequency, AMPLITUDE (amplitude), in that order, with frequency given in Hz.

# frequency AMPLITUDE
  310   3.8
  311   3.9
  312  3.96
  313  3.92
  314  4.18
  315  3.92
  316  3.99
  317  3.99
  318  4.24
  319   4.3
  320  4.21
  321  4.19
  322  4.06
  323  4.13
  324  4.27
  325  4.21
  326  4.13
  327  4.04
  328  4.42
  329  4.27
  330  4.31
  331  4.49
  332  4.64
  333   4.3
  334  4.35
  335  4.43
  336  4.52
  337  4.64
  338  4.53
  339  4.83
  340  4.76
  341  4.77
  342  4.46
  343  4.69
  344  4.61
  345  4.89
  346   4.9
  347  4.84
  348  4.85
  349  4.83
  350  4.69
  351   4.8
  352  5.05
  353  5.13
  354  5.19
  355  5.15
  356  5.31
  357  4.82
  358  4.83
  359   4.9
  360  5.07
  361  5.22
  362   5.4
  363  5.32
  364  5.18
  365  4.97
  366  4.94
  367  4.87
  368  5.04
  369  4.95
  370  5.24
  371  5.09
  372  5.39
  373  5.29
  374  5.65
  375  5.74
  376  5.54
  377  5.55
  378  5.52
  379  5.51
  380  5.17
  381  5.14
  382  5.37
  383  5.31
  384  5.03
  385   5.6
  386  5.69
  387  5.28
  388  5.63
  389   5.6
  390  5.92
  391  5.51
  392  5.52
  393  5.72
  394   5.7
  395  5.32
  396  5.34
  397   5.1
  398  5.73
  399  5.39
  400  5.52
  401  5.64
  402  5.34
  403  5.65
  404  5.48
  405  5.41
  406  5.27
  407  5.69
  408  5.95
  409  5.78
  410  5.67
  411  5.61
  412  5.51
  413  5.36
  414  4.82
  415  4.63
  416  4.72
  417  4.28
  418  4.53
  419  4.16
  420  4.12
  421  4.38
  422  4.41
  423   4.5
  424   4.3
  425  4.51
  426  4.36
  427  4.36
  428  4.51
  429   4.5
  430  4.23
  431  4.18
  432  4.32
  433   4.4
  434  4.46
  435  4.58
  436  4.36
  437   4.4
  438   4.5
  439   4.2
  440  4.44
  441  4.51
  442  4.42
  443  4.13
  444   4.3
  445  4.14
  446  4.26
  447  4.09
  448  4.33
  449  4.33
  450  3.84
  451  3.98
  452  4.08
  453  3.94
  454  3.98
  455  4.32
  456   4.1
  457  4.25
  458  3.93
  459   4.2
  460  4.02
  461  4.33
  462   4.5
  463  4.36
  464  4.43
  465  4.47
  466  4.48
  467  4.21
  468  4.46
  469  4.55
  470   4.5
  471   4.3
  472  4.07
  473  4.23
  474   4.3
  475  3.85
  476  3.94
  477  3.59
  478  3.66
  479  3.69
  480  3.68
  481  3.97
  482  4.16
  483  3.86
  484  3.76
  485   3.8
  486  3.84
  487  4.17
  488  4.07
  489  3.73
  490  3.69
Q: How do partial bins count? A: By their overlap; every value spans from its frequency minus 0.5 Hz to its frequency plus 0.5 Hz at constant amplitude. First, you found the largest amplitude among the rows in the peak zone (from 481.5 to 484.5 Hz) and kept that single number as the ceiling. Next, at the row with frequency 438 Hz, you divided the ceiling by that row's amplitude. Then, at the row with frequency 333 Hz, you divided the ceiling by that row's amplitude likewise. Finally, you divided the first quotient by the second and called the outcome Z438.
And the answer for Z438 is 0.96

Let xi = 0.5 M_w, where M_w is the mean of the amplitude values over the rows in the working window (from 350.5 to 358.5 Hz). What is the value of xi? 2.52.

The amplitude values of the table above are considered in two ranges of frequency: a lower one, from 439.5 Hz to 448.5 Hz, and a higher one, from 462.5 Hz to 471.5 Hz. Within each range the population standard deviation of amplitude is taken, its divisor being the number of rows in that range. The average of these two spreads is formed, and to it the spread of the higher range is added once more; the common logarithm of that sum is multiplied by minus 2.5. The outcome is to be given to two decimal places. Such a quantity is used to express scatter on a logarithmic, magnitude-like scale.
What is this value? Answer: 1.63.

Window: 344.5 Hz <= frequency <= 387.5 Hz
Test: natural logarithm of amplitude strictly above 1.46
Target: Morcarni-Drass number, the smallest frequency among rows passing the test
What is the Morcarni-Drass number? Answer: 345 Hz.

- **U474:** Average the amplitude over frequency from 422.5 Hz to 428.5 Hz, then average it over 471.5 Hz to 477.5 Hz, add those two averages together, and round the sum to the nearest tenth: 8.4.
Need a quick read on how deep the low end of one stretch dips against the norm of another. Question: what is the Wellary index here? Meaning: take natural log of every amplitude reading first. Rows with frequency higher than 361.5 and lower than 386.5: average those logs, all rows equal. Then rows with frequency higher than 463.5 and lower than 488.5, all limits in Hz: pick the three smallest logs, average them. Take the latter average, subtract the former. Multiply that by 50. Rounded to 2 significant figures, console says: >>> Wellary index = -19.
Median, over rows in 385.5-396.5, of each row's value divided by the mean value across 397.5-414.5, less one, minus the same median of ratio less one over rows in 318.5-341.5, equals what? 0.23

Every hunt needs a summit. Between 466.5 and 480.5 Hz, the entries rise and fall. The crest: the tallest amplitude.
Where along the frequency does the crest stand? 469 Hz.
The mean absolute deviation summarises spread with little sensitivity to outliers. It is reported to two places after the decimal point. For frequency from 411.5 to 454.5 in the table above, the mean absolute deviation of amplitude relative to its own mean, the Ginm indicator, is 0.21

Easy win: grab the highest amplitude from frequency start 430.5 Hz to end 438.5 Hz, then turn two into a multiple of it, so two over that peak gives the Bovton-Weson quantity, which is 0.44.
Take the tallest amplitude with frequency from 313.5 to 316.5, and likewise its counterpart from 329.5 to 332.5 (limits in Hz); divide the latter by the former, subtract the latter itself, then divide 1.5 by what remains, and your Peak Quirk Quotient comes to -0.42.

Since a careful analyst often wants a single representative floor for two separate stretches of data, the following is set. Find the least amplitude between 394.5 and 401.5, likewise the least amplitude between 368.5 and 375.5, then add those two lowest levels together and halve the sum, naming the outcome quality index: 5.0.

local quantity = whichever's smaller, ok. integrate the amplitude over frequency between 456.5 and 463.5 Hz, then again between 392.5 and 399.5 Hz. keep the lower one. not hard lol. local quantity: 29.6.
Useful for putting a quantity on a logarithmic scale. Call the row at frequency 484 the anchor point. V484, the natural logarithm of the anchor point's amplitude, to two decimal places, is 1.32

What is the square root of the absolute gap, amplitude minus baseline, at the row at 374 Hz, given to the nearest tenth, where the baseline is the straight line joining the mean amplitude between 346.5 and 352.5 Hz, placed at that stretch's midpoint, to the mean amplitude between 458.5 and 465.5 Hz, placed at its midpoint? 1.0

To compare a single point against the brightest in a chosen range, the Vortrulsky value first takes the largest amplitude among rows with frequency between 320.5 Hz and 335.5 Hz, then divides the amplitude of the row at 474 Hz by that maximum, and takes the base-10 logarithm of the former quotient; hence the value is -0.03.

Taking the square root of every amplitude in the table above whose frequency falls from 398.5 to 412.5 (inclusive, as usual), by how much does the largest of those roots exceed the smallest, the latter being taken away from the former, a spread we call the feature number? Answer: 0.14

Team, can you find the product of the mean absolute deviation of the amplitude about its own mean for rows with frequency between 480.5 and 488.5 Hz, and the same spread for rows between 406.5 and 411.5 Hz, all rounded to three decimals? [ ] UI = 0.014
